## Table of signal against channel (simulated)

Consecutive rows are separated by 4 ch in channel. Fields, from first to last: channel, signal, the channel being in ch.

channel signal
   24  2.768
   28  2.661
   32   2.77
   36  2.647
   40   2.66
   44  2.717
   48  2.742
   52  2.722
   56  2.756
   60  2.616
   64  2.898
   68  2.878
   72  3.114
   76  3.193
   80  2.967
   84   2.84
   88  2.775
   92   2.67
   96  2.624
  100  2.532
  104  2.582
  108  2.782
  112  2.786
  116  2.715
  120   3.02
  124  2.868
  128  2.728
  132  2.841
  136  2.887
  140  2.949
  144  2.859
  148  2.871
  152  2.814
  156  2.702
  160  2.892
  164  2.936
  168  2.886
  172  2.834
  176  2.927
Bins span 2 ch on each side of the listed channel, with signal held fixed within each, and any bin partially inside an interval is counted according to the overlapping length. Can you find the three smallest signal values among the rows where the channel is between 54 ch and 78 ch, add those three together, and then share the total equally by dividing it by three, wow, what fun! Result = 2.75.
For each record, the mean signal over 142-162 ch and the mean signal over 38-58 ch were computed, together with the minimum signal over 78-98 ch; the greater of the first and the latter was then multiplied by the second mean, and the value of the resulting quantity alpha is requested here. 7.7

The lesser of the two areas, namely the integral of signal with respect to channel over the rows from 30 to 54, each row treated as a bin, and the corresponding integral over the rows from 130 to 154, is 65.0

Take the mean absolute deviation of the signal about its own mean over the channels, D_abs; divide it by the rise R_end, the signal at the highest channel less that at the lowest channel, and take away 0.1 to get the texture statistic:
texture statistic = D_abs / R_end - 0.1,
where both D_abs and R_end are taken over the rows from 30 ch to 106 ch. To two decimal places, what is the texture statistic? -0.80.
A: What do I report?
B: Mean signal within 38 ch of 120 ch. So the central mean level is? 2.78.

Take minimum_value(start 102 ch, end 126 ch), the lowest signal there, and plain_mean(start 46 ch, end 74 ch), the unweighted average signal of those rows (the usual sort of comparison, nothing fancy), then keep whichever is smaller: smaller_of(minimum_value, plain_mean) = 2.58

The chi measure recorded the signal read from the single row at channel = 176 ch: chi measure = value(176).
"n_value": 2.927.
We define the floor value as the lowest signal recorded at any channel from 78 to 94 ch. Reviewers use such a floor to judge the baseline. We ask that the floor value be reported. 2.67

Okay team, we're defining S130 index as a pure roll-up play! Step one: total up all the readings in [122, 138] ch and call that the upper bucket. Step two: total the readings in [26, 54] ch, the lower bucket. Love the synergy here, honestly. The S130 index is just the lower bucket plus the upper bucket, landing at 30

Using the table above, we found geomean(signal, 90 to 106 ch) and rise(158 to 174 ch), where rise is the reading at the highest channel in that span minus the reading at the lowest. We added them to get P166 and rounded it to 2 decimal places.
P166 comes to 2.54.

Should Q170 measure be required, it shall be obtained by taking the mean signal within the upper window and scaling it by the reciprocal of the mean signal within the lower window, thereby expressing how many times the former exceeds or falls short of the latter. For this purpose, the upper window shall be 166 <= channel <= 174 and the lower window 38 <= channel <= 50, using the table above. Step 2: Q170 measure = 1.06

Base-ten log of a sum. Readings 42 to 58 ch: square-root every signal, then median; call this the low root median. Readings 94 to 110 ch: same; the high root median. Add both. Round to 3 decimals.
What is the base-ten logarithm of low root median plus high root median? 0.514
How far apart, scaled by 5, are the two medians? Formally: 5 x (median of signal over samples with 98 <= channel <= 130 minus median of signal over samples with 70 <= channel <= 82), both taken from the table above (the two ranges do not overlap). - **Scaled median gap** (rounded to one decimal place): -1.8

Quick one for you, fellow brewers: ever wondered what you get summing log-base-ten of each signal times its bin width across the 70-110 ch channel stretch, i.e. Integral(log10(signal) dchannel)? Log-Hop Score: 17.9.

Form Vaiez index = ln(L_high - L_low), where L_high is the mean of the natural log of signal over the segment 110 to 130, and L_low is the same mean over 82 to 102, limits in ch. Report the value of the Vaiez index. -3.0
